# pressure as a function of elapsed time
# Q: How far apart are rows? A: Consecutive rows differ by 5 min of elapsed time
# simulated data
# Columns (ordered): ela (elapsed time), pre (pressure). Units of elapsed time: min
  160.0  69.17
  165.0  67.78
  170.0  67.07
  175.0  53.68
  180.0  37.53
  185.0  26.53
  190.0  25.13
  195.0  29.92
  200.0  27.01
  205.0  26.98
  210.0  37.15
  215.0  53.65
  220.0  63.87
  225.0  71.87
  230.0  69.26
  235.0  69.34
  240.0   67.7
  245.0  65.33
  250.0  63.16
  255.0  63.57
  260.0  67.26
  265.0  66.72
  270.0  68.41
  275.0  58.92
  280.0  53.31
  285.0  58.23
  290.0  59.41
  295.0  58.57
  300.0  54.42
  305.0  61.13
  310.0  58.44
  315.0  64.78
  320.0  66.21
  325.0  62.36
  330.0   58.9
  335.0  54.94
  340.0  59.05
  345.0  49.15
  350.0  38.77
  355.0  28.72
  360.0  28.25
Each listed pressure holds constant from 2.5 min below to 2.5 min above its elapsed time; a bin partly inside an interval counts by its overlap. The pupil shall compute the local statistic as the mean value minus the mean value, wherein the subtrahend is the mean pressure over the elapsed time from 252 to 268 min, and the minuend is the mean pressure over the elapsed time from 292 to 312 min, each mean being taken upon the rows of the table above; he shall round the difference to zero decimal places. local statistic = -8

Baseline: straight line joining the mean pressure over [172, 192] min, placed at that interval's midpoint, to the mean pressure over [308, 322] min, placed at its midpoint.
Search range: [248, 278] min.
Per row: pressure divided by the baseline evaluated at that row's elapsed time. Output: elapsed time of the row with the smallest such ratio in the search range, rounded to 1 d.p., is 275.0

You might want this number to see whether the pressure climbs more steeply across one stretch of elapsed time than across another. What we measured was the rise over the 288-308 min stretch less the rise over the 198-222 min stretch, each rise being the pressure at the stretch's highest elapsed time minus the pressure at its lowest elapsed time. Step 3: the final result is -35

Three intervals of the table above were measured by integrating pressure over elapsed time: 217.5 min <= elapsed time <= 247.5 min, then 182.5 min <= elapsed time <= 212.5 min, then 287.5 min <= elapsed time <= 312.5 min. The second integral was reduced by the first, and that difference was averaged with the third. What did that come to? 143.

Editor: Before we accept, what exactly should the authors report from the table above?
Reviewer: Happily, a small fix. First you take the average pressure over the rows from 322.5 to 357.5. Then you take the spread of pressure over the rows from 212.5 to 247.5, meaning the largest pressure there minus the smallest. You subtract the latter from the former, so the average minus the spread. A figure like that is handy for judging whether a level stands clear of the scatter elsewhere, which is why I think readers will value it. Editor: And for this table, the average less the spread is 32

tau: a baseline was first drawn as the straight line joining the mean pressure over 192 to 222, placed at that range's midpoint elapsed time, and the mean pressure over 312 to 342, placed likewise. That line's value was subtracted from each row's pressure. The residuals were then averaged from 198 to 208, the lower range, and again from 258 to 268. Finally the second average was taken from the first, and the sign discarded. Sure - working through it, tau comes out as 29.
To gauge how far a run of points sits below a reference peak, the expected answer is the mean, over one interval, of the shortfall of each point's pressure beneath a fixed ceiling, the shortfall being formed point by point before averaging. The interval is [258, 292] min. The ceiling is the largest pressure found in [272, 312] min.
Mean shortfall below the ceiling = -1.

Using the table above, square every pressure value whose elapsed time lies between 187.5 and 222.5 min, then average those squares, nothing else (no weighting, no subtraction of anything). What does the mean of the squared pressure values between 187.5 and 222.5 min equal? 1617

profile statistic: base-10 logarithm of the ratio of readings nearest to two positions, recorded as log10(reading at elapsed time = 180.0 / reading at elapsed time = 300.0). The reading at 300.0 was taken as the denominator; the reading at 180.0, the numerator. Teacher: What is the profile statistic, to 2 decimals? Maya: -0.16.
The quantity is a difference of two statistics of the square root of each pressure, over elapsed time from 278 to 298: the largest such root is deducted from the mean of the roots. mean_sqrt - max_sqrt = -0.13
